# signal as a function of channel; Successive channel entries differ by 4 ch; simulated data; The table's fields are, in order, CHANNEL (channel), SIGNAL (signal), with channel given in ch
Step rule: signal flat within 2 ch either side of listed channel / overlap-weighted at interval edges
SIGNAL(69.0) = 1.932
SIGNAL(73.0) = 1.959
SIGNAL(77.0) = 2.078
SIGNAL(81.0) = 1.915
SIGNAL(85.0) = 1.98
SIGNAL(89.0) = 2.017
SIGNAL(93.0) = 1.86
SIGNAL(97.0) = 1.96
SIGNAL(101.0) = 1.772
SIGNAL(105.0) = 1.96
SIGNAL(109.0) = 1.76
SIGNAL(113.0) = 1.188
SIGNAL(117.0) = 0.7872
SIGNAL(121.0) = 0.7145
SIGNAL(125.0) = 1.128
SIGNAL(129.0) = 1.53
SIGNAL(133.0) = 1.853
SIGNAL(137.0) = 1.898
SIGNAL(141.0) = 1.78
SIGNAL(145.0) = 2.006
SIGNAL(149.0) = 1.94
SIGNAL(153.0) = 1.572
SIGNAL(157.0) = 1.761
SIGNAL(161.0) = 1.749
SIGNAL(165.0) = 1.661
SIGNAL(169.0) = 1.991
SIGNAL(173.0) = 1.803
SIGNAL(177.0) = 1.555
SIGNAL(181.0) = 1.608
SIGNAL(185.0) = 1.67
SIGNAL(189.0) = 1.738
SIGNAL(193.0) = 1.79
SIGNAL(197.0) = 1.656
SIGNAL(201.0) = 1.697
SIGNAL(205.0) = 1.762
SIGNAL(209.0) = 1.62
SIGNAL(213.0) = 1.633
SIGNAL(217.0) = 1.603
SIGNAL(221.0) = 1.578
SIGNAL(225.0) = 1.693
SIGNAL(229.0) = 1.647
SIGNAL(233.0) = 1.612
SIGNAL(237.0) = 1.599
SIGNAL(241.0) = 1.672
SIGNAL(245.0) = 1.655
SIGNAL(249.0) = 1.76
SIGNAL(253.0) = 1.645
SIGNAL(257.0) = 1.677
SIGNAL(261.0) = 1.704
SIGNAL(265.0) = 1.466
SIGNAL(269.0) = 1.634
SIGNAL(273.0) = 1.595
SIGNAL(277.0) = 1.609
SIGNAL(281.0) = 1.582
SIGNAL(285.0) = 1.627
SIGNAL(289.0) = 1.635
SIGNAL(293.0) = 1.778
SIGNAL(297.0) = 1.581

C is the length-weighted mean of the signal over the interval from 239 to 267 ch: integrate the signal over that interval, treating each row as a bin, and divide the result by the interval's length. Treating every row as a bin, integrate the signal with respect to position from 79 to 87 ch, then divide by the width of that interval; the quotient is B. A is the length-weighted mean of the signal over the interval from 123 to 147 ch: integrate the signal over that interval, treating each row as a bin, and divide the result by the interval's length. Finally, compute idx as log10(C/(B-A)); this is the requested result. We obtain 0.8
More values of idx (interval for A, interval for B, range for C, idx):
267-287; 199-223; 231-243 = 1.6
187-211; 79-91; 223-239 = 0.8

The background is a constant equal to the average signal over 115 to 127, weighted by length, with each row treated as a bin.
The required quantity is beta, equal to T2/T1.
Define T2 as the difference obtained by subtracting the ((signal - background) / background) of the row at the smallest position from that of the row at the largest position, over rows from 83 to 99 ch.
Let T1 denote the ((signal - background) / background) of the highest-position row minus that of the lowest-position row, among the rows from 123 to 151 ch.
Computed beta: 0.0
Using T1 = 0.9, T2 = -0.02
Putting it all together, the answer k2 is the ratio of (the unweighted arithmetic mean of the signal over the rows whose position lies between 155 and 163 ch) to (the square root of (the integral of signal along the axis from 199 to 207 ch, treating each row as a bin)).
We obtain 0.47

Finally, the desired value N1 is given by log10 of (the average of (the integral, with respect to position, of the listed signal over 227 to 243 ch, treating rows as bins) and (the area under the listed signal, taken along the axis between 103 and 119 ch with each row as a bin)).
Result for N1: 1.39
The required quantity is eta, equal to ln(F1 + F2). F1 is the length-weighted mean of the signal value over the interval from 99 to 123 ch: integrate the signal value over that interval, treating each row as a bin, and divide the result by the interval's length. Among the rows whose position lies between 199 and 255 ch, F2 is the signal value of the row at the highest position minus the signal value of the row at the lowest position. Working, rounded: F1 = 1.36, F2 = -0.052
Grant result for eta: 0.27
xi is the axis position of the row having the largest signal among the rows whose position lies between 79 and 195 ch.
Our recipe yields 89.0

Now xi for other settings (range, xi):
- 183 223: 193.0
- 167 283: 169.0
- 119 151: 145.0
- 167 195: 169.0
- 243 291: 249.0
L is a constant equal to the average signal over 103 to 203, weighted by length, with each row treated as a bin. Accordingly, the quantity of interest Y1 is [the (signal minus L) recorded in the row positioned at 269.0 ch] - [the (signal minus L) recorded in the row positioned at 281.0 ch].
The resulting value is 0.05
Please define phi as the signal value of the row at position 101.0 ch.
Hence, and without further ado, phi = 1.772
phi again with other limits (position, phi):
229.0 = 1.647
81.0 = 1.915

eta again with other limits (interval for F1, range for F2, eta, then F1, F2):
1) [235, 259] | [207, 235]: 0.51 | 1.67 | -0.008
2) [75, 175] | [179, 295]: 0.63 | 1.71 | 0.170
